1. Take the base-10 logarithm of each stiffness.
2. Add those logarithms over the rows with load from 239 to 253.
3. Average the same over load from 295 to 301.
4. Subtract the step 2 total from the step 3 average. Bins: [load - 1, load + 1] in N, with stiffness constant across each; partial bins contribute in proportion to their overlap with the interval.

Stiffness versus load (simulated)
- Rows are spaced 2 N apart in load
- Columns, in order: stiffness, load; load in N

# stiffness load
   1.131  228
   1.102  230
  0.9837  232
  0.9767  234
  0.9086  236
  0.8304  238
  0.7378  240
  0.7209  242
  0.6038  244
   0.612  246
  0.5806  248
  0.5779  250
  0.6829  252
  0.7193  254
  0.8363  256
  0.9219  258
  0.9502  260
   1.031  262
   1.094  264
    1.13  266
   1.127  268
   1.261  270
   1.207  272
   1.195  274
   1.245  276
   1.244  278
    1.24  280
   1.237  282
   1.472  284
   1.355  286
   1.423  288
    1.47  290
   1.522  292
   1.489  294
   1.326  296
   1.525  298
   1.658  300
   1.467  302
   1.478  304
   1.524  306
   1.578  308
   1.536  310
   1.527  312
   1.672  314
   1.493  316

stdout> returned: 1.5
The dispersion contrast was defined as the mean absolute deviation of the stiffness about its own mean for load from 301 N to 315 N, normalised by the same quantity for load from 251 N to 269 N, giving 0.35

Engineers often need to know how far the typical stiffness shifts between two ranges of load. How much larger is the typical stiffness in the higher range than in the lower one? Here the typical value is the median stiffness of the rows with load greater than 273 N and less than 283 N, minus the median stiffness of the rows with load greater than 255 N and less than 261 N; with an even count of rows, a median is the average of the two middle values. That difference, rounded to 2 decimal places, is 0.32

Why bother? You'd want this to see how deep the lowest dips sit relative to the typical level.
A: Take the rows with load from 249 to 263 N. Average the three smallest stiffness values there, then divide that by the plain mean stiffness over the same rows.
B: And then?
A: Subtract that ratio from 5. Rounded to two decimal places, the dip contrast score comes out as 4.19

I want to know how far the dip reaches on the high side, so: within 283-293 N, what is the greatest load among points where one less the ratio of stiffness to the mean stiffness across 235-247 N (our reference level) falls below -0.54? 292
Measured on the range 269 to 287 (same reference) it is 286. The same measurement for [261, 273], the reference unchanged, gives 272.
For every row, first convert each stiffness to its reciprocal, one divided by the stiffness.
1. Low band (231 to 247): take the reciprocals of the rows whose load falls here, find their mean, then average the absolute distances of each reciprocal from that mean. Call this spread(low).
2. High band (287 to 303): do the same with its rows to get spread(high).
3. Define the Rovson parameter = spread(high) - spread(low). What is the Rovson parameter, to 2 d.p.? -0.18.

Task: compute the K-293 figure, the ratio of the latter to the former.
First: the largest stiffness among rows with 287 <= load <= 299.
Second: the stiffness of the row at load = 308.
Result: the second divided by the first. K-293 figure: 1.03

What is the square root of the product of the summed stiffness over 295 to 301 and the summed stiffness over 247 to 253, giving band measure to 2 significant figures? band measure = 2.9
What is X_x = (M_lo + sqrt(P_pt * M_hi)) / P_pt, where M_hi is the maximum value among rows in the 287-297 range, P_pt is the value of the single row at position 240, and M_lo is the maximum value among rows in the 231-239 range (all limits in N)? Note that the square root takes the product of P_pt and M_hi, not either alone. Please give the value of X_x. 2.8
